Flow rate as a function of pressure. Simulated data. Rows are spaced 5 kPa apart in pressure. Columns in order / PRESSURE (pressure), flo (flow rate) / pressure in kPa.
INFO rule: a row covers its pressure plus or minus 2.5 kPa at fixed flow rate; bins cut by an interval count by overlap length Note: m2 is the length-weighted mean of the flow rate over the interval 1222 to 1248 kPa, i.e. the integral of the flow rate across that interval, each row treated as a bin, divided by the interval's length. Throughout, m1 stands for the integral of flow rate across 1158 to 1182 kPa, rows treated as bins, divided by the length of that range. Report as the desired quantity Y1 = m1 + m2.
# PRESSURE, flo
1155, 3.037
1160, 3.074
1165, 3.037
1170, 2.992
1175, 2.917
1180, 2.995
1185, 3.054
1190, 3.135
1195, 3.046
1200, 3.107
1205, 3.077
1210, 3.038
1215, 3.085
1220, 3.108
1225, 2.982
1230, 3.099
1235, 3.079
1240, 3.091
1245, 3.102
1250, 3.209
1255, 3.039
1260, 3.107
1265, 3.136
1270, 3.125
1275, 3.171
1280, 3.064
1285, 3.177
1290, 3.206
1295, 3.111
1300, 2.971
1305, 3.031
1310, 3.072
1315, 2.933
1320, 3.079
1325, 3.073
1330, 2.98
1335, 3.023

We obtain 6.08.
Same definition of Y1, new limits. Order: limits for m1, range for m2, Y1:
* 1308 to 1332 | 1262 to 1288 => 6.16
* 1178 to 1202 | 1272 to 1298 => 6.21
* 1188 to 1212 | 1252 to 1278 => 6.20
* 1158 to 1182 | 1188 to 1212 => 6.08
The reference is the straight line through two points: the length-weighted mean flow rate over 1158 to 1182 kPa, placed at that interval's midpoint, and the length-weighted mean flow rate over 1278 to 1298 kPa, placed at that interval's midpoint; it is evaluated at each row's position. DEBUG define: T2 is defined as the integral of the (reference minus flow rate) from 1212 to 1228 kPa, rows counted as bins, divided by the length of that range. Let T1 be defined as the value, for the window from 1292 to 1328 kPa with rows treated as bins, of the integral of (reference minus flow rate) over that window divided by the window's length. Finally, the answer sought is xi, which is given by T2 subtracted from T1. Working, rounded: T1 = 0.12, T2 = 0.0001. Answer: 0.12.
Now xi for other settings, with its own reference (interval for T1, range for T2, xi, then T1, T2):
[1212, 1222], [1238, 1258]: -0.02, -0.04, -0.0194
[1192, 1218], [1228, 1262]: -0.01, -0.03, -0.0159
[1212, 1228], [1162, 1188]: 0.00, 0.00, 0.0044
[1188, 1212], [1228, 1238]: -0.03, -0.04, -0.0146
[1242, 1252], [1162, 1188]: -0.06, -0.06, 0.0044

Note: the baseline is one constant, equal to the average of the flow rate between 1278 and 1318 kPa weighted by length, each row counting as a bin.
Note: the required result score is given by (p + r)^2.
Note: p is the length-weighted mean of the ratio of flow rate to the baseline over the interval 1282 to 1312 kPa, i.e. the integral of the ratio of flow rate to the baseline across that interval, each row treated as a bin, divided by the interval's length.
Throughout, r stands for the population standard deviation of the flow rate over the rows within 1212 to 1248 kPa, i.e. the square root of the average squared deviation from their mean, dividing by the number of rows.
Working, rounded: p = 1.01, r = 0.040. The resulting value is 1.10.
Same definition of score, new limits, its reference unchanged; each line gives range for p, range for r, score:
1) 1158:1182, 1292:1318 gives 1.09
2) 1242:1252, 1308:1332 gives 1.18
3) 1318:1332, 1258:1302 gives 1.12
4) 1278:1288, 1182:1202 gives 1.11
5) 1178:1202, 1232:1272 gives 1.09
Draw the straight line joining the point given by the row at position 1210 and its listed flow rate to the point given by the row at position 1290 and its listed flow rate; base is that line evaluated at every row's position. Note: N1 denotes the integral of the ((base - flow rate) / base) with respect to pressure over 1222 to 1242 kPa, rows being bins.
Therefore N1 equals 0.14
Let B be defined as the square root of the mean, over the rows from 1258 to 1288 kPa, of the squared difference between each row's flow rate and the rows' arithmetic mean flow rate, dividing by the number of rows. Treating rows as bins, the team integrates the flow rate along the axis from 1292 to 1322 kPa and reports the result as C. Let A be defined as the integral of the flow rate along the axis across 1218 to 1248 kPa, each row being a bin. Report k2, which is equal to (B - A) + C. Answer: -1.3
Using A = 92.4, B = 0.038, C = 91.05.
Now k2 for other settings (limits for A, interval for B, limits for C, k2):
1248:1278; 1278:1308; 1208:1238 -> -1.8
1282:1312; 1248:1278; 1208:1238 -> -0.8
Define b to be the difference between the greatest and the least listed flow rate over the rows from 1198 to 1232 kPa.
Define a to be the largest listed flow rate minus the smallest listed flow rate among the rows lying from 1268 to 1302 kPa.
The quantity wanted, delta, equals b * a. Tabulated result 0.030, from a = 0.235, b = 0.13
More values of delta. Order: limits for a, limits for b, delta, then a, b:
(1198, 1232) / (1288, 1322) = 0.034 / 0.126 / 0.27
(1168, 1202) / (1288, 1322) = 0.060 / 0.218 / 0.27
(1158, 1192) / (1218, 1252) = 0.049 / 0.218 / 0.23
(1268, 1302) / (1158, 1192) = 0.051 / 0.235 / 0.22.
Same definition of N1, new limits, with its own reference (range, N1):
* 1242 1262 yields 0.08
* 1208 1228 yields 0.00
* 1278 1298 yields 0.40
